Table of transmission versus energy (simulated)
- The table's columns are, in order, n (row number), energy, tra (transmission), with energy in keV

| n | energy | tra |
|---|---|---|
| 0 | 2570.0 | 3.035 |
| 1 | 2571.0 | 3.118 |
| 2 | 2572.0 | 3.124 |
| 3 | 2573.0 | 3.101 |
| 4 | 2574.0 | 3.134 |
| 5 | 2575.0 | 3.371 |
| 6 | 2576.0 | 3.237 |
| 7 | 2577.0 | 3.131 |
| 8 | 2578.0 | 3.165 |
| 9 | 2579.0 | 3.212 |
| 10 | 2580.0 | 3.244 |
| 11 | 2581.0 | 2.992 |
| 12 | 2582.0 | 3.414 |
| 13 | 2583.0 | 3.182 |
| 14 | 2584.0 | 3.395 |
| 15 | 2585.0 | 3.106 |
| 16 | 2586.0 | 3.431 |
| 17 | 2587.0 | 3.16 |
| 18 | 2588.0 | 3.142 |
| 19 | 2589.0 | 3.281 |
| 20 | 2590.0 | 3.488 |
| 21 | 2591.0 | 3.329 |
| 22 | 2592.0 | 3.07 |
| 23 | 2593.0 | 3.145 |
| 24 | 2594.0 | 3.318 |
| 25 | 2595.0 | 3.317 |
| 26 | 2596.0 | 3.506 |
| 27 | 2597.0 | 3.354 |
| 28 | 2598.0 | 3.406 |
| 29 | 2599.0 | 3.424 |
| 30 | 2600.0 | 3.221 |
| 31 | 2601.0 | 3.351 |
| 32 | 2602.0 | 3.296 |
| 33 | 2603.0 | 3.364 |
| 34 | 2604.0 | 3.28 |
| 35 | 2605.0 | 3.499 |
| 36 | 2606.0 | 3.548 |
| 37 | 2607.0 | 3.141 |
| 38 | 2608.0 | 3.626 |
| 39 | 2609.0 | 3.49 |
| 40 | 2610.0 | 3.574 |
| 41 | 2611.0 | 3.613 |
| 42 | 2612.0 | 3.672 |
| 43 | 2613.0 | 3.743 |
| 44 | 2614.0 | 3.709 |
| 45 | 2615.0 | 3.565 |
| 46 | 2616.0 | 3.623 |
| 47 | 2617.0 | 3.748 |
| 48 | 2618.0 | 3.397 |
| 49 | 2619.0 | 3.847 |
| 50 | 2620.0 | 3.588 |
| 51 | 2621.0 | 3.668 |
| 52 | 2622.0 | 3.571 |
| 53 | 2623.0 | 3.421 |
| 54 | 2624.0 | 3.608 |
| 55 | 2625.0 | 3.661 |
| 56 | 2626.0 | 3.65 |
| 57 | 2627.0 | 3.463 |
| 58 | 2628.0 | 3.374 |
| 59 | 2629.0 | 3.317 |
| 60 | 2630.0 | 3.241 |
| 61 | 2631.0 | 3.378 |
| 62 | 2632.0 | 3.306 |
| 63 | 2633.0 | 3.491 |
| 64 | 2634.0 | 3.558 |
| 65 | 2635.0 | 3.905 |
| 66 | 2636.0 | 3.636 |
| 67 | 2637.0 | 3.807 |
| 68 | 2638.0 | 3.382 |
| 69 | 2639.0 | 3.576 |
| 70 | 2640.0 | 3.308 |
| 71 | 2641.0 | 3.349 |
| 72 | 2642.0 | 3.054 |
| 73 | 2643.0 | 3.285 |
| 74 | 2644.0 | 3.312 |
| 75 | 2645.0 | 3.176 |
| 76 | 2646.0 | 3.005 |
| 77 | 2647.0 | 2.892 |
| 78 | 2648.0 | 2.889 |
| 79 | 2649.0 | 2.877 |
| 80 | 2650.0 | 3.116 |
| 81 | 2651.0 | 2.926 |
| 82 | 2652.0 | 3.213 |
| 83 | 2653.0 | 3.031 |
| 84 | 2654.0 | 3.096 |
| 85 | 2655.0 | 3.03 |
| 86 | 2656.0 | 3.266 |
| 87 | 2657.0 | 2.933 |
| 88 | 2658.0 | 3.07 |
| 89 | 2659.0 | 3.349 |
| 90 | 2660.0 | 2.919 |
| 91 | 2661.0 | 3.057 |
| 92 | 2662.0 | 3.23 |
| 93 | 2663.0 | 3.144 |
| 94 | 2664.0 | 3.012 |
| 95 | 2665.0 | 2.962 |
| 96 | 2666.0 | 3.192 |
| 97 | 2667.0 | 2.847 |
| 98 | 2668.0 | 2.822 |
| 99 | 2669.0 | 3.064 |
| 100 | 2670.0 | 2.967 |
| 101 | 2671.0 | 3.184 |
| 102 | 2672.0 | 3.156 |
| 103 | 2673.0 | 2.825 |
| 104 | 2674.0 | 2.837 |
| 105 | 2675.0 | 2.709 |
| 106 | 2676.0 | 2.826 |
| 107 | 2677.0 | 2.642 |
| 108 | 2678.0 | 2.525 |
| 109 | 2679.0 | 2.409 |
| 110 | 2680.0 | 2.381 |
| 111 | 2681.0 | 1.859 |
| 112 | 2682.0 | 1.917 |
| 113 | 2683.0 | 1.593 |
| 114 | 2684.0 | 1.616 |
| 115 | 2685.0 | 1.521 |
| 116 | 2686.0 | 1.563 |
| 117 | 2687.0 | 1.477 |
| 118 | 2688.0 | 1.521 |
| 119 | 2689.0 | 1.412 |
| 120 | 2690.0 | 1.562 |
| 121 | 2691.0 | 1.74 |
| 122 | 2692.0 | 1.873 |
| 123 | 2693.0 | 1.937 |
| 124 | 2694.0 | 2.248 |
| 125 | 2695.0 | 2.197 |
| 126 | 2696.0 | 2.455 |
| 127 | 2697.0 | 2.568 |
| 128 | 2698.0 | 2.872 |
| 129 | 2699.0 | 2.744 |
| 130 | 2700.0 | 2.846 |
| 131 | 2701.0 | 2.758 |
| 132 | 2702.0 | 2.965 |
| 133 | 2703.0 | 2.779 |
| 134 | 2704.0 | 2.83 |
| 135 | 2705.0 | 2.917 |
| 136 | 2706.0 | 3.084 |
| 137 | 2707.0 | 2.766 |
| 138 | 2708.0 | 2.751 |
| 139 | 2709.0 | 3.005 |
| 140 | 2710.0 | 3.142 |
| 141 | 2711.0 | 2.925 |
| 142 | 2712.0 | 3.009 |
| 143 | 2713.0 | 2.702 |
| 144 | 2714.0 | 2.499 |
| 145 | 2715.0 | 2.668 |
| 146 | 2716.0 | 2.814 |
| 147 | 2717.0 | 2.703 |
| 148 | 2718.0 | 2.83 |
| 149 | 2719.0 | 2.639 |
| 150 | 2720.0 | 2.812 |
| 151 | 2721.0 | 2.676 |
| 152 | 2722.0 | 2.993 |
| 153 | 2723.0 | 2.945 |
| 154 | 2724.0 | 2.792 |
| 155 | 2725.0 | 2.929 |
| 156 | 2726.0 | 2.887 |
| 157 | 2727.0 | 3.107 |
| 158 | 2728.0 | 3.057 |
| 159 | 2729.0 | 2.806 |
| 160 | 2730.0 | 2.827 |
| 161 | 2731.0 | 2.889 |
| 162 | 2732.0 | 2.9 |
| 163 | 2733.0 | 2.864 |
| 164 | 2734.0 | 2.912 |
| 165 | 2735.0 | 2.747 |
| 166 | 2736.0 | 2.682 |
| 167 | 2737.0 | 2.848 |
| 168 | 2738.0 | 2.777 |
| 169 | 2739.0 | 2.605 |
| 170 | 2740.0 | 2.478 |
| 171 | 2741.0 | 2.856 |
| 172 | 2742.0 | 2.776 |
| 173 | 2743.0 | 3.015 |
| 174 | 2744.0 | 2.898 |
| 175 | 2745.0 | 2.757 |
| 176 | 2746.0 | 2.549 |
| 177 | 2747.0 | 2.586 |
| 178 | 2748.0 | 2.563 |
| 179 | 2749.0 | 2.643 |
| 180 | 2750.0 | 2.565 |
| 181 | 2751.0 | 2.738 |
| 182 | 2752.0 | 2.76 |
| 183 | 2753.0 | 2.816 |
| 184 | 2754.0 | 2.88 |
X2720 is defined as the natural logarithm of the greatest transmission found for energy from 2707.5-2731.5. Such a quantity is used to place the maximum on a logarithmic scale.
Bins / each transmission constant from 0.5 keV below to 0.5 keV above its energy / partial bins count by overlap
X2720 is 1.14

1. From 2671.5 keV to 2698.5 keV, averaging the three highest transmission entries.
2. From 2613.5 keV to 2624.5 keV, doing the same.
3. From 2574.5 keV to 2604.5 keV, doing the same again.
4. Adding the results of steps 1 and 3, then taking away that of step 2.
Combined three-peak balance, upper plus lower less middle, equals 2.66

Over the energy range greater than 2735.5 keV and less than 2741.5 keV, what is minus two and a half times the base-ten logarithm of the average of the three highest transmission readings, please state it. -1.13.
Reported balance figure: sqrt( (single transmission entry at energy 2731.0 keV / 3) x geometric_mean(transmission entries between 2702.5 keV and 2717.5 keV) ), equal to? 1.65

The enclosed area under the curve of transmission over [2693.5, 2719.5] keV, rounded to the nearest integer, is 72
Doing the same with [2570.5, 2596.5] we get 84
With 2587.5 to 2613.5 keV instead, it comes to 88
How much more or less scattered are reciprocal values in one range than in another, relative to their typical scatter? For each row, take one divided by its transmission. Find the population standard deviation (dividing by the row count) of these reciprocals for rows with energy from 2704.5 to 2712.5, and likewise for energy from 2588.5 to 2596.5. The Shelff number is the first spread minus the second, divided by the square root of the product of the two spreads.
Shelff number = 0.2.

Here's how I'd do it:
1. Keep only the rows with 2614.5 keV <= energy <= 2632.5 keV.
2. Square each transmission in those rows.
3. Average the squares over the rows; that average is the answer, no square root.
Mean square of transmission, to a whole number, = 12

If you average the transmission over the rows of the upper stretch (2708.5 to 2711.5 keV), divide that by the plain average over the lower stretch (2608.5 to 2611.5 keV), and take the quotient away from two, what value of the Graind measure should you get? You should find 1.15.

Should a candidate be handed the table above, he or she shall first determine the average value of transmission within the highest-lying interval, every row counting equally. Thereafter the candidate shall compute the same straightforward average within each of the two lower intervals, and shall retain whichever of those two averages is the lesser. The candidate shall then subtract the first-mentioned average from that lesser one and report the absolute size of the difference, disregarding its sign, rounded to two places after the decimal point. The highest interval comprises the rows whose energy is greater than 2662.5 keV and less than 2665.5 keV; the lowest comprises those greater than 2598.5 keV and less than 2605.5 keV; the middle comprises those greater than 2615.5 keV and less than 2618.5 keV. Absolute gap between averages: 0.31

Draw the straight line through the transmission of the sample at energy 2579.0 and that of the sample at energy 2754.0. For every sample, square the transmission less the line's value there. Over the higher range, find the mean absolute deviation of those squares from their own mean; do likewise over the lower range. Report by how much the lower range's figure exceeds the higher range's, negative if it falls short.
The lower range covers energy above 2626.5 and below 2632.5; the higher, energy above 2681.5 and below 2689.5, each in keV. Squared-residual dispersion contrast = -0.23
